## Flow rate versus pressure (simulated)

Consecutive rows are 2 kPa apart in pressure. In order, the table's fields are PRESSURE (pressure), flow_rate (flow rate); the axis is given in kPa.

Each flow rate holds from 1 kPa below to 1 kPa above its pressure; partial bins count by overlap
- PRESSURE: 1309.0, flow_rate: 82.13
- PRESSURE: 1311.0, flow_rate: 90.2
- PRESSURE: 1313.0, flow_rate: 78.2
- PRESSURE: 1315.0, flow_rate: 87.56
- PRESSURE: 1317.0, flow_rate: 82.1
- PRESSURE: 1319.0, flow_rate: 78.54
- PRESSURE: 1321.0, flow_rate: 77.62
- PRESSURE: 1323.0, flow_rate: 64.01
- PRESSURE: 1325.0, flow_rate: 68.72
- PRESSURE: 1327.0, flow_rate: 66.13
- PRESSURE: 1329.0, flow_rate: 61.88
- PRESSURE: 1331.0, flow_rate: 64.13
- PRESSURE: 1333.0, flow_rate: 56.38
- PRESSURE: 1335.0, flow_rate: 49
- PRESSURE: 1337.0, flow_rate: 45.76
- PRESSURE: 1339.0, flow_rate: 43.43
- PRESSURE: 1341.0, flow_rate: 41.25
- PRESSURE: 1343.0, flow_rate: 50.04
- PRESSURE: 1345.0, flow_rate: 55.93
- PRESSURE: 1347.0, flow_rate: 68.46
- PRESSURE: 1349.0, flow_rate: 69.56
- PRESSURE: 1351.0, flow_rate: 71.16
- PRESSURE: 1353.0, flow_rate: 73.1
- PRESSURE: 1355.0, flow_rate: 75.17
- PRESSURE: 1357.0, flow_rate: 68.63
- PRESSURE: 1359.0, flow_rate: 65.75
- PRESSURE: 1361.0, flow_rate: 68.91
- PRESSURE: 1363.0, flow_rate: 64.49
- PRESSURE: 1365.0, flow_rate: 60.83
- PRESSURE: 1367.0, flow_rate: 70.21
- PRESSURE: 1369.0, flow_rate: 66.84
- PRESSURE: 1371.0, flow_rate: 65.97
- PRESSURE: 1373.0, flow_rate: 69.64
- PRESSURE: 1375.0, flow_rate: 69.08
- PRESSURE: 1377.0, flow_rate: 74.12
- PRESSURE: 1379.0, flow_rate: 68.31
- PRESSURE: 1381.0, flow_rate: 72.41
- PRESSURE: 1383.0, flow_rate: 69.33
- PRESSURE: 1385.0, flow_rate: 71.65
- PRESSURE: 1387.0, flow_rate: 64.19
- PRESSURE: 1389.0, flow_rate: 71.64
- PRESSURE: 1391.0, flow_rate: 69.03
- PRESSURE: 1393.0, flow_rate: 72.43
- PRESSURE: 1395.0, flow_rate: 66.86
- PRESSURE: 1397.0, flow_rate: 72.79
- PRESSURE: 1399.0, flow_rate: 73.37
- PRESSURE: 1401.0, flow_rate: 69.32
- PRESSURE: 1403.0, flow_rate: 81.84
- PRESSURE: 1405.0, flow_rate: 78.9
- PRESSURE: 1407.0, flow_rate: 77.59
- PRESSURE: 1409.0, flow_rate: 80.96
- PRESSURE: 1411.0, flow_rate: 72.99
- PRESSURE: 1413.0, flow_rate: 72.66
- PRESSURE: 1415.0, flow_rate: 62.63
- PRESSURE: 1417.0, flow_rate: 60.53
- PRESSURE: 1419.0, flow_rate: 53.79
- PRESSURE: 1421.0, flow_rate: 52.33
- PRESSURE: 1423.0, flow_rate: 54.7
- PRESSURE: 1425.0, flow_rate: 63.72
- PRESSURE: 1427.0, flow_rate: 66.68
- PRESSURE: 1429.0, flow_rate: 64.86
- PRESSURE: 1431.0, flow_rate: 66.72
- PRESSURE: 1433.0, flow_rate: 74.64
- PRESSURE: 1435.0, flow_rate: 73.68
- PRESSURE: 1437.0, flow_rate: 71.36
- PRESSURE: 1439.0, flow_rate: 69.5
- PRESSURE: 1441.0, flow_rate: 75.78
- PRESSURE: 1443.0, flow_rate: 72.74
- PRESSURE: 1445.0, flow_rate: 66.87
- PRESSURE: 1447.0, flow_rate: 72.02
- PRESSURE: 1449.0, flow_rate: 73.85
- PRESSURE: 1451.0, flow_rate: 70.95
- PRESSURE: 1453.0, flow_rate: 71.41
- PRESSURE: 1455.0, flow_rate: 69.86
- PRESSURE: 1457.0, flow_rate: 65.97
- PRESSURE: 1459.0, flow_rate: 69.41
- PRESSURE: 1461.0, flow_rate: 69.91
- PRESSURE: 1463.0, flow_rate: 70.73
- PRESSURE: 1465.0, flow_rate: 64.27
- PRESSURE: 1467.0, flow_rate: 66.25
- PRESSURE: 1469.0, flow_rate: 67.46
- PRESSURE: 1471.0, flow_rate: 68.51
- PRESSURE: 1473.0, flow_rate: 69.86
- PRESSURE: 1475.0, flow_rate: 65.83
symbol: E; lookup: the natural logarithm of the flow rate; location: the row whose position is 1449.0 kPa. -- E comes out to 4.30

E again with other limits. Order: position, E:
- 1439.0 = 4.24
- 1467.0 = 4.19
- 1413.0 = 4.29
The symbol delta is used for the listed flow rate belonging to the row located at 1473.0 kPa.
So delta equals 69.86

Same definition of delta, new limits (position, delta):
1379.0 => 68.31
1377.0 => 74.12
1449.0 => 73.85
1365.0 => 60.83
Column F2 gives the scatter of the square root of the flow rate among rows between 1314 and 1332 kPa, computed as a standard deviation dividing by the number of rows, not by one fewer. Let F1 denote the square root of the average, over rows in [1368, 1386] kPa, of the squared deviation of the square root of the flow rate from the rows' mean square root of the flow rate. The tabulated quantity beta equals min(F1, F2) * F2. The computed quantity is 0.076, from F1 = 0.148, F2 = 0.511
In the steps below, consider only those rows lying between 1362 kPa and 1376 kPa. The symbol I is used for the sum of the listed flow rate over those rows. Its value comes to 467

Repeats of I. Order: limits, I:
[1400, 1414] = 534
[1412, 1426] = 420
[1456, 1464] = 276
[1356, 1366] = 329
